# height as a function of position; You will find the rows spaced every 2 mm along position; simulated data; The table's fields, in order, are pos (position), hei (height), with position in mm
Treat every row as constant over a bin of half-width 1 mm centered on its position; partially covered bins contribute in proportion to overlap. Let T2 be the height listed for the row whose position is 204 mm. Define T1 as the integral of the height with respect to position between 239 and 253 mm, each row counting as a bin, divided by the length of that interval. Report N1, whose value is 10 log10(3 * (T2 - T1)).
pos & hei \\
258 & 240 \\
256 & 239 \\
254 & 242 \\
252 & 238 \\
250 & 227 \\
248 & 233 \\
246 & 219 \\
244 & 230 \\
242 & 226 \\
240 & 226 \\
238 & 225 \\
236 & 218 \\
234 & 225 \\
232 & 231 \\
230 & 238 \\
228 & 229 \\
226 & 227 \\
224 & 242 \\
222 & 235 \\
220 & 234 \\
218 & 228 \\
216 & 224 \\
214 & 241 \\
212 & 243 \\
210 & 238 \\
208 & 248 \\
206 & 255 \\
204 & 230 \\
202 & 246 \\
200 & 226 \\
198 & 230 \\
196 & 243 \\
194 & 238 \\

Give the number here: 6.7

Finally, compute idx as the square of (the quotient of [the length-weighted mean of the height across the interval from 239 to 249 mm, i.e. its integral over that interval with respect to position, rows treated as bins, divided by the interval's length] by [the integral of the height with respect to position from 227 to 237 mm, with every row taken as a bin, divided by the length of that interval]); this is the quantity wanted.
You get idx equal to 0.99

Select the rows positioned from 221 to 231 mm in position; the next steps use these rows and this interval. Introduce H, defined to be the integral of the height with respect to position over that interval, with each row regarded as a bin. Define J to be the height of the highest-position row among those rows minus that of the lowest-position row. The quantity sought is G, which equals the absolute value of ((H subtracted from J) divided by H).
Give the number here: 1.00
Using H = 2342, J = 3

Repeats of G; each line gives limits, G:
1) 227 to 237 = 1.00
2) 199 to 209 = 0.99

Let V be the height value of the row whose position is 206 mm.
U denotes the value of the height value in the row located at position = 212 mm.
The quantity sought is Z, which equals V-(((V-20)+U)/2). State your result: 16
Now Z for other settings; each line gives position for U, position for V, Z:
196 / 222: 6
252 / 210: 10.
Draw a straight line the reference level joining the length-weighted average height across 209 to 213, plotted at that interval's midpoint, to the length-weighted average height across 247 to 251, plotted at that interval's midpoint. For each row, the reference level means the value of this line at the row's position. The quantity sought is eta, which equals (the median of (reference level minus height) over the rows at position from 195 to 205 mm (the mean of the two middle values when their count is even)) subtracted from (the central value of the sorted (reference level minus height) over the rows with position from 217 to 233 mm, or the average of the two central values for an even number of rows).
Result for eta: -9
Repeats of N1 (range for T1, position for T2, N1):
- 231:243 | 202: 18.0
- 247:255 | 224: 13.2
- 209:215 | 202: 12.0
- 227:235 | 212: 15.7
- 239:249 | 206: 19.3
